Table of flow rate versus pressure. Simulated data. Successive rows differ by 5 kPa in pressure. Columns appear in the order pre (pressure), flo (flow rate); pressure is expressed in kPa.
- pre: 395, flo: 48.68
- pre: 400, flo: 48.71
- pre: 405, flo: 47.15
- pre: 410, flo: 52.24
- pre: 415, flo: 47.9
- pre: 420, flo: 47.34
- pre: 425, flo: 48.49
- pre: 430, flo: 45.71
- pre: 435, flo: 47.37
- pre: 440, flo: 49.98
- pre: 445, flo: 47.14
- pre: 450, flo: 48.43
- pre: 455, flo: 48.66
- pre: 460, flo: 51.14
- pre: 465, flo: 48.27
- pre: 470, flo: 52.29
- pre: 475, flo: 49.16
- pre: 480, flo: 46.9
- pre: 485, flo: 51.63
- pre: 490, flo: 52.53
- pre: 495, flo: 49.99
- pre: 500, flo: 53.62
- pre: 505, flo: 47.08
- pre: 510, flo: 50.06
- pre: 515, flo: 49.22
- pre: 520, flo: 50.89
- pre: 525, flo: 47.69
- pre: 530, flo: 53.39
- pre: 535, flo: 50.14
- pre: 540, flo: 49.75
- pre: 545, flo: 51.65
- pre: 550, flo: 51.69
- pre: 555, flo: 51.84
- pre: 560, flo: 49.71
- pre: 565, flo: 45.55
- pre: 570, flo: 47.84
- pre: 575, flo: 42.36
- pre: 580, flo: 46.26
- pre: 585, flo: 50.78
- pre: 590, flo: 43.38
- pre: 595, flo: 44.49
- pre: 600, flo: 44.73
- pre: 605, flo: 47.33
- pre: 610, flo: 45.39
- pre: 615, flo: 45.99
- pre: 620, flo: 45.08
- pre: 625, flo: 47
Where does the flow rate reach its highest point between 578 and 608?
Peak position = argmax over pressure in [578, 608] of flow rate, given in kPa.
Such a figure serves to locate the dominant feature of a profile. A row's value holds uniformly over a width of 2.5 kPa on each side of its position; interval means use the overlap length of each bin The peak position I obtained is 585 kPa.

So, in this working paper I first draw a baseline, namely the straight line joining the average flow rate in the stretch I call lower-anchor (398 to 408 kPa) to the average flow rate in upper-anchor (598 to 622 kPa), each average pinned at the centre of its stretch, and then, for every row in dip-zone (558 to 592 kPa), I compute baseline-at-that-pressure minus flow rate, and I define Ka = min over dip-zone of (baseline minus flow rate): -4.8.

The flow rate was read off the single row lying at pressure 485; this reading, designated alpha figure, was 51.63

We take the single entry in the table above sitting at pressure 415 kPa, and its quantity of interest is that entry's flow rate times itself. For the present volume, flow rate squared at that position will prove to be 2294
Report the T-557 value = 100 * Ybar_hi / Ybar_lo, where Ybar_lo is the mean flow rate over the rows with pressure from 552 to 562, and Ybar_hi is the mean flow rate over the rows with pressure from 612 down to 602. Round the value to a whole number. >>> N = 91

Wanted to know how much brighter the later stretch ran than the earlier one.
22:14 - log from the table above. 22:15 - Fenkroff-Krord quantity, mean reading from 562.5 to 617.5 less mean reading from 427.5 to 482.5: -3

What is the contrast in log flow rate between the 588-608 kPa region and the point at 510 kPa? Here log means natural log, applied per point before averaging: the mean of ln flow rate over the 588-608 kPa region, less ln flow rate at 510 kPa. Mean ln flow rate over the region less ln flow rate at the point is -0.11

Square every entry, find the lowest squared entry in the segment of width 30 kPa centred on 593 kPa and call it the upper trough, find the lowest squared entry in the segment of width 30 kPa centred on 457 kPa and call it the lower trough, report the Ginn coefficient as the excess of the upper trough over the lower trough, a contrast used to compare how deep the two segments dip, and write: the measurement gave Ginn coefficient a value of -340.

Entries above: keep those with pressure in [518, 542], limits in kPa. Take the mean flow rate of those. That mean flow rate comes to 50.4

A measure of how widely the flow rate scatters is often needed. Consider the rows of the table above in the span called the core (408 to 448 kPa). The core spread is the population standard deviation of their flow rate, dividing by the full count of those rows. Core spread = 1.88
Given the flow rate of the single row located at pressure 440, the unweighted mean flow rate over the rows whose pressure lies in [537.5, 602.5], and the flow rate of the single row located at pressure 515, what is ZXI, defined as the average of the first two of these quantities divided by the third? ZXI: 0.992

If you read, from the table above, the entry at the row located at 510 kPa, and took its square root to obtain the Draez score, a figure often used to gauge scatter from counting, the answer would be 7.08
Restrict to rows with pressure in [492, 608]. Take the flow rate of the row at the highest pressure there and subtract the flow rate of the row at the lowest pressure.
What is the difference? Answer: -2.7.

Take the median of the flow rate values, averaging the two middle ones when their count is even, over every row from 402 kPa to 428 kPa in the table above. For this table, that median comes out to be 48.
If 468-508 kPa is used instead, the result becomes 51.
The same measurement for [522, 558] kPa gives 52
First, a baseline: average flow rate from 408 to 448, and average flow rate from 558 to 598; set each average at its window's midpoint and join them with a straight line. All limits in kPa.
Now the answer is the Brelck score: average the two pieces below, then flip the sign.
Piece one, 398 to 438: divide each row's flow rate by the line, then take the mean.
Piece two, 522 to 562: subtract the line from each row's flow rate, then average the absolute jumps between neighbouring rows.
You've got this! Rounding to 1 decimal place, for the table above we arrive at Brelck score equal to -1.5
